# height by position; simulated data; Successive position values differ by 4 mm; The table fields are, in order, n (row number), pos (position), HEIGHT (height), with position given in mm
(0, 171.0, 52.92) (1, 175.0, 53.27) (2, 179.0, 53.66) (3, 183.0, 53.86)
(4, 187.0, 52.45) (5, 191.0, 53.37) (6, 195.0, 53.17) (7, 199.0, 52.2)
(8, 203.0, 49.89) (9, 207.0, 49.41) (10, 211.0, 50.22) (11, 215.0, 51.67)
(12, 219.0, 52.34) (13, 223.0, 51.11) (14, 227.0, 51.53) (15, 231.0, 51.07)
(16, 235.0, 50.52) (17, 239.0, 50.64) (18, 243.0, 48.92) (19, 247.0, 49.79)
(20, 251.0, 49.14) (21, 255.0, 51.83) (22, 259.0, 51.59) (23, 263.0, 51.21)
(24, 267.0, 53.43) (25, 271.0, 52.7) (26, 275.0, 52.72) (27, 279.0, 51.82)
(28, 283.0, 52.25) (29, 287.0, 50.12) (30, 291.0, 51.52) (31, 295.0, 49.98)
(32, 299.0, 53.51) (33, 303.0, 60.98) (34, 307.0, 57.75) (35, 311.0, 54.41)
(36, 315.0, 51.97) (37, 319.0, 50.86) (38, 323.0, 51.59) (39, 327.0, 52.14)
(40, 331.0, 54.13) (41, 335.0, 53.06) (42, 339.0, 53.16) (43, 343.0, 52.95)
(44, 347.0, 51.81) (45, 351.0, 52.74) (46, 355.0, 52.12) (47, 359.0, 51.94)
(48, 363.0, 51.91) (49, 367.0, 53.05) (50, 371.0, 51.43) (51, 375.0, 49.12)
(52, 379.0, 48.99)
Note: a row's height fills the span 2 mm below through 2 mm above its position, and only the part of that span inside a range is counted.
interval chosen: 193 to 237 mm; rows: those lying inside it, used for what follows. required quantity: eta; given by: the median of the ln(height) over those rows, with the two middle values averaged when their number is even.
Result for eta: 3.93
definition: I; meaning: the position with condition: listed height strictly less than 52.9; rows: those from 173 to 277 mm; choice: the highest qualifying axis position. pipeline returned 275.0 mm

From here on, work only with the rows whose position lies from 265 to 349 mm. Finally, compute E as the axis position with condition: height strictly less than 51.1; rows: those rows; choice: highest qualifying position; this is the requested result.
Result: 319.0 mm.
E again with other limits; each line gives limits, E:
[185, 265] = 251.0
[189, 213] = 211.0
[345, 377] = 375.0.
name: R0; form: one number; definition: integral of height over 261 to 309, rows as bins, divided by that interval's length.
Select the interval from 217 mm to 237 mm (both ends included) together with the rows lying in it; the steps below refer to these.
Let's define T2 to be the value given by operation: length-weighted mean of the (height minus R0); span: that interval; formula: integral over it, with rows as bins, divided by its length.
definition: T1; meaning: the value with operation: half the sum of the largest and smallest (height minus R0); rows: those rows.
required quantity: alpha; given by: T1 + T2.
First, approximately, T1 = -1.7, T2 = -1.9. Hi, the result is -3.6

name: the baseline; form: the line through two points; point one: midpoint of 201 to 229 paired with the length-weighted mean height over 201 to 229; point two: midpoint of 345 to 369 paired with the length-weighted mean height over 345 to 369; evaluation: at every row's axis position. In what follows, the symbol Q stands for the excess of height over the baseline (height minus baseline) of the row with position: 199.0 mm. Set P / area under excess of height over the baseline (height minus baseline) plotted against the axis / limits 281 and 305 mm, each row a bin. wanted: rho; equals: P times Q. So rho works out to 50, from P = 34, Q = 1.5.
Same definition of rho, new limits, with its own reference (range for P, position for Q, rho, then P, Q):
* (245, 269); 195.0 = -7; -3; 2.5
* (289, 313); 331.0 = 151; 71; 2.1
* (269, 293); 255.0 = 4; 8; 0.6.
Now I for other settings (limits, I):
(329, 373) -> 371.0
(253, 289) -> 287.0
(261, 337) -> 327.0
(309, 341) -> 327.0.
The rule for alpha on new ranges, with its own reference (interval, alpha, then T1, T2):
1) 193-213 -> -4.1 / -1.9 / -2.2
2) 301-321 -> 4.8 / 2.8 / 2.0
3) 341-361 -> -1.6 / -0.8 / -0.9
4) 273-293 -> -3.2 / -1.7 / -1.5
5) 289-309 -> 3.9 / 2.3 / 1.6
